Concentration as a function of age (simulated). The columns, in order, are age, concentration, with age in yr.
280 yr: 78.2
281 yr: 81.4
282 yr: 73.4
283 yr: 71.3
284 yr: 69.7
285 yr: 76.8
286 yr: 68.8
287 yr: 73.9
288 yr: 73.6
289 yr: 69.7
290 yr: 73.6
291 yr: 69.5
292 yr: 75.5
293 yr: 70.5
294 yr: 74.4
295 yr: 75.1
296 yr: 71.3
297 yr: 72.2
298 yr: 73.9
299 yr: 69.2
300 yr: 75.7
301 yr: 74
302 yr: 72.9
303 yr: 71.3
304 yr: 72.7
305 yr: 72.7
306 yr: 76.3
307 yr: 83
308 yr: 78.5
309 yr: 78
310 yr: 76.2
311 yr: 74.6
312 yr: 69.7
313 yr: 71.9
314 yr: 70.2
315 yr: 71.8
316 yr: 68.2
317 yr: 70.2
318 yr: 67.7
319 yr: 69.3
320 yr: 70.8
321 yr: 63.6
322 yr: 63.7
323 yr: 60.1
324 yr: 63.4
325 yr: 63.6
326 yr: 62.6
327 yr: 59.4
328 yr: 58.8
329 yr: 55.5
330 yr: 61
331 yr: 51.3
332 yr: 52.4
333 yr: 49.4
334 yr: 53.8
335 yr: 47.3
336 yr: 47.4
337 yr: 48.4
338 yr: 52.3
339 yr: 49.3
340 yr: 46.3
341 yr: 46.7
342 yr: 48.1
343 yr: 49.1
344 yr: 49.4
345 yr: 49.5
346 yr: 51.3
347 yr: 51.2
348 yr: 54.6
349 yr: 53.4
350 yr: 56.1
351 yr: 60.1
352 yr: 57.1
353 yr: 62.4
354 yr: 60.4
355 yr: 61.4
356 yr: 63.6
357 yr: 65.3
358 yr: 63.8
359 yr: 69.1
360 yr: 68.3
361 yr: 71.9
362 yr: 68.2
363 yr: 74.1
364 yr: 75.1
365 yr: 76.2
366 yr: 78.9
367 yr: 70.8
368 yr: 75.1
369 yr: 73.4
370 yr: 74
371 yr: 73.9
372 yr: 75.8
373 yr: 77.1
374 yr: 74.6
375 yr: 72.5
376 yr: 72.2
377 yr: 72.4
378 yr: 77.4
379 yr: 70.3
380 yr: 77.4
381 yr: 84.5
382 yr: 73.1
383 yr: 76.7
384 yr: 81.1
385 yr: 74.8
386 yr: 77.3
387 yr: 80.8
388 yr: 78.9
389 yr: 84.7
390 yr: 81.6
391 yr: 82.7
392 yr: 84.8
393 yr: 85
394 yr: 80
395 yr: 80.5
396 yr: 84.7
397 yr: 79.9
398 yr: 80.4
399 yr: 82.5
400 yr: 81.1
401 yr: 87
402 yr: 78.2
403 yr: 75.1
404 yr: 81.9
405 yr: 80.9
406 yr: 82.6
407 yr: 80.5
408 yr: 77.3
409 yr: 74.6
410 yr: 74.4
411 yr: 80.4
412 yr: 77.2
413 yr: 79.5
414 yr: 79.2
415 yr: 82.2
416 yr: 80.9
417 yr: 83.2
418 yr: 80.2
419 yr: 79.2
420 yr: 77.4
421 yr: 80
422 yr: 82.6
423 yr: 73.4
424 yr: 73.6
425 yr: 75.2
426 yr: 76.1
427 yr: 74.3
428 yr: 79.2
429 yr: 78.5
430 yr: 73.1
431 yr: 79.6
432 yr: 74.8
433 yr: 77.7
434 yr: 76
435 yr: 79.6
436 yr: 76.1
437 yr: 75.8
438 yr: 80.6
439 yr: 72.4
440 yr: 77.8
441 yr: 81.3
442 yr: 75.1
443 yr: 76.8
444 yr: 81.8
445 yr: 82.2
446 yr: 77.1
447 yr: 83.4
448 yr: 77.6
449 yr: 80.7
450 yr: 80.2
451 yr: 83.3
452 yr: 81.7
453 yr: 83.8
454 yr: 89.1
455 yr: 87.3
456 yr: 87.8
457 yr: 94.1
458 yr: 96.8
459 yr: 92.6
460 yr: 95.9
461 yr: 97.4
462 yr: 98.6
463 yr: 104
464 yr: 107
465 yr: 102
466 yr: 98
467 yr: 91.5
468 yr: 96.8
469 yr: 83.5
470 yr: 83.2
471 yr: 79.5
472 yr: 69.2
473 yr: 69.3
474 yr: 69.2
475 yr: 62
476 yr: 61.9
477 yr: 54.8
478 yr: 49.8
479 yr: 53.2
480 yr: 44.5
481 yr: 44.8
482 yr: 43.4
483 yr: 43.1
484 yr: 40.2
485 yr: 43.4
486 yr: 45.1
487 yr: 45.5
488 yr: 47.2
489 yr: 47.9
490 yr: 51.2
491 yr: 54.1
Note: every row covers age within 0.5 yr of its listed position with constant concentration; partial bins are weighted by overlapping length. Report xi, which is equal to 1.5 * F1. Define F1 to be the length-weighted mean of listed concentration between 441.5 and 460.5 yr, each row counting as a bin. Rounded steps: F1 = 85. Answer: 127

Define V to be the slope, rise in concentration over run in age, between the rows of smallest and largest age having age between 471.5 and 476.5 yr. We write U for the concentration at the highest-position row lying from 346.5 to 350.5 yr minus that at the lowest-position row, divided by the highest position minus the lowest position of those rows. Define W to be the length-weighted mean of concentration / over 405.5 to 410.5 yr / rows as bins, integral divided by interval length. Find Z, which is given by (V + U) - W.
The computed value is -78.1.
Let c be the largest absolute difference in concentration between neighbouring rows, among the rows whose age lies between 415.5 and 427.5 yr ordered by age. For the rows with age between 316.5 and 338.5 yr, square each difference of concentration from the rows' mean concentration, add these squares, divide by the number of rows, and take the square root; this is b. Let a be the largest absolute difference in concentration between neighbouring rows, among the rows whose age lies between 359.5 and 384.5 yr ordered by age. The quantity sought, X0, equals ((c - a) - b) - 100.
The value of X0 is -110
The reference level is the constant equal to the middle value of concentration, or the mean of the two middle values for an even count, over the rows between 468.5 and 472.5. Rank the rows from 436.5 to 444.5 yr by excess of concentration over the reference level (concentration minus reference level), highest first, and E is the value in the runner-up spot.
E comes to 0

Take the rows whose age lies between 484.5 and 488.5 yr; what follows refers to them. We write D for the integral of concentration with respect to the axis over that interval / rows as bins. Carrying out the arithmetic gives 181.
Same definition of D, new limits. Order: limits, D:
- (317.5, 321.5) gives 271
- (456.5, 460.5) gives 379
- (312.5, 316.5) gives 282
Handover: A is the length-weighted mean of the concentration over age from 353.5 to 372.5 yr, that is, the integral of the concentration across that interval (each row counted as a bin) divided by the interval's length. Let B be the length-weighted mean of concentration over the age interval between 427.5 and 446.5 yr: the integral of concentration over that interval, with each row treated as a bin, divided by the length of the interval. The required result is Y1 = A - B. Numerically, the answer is -7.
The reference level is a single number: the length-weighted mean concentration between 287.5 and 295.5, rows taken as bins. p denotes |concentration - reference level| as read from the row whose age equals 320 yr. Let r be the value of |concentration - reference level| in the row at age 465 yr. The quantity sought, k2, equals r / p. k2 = 15.1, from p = 2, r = 29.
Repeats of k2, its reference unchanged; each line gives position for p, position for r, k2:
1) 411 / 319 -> 0.4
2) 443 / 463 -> 7.7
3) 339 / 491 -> 0.8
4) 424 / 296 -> 1.7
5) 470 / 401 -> 1.4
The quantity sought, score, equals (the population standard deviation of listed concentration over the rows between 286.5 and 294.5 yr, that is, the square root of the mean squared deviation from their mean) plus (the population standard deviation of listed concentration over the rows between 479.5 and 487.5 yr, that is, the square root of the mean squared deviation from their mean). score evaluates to 4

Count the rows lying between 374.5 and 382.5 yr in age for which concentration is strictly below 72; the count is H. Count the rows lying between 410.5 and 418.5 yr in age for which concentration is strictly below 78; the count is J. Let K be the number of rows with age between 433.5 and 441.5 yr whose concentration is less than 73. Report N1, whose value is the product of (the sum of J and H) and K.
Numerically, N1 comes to 2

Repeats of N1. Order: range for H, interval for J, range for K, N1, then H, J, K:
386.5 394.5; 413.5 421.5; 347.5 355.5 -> 8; 0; 1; 8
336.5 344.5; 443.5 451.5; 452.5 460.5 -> 0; 8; 2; 0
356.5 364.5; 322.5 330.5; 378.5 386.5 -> 14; 6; 8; 1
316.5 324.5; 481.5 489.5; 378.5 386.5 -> 16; 8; 8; 1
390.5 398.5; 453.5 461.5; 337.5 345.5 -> 0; 0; 0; 8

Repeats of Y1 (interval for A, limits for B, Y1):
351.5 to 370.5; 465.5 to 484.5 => 4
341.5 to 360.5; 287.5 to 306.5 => -15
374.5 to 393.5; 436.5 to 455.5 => -2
